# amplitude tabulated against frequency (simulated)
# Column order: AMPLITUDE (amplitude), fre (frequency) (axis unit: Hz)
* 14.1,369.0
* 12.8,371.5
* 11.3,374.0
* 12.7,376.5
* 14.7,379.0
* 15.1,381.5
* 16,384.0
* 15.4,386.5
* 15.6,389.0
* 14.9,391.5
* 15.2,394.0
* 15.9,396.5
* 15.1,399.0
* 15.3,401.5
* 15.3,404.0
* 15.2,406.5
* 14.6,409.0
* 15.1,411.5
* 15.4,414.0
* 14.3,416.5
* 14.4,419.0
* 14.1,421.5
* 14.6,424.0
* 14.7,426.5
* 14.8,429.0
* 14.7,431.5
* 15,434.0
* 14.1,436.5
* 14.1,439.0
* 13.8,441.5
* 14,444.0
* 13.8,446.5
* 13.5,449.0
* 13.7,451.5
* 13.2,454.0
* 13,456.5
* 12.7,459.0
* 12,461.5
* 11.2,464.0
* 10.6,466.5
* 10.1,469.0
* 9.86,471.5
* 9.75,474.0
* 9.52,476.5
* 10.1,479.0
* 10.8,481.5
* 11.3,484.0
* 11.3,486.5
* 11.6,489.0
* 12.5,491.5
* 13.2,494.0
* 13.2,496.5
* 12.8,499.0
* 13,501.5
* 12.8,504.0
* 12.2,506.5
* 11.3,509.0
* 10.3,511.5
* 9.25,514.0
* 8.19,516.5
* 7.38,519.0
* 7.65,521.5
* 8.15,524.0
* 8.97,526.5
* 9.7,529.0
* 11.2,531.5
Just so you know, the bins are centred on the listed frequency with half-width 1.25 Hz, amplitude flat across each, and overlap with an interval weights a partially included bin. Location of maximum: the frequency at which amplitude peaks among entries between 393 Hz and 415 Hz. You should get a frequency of 396.5 Hz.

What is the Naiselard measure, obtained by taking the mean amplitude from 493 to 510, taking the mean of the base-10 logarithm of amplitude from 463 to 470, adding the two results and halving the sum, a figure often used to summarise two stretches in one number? 6.8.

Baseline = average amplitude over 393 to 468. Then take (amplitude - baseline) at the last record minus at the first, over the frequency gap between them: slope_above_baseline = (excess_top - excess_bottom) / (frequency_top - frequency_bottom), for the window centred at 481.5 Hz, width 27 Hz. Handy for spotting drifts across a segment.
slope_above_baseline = 0.12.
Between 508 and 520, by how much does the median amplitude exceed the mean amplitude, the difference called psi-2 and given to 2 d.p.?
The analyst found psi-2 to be -0.03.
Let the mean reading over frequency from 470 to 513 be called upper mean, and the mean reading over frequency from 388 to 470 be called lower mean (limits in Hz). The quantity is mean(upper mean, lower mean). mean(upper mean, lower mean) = 12.8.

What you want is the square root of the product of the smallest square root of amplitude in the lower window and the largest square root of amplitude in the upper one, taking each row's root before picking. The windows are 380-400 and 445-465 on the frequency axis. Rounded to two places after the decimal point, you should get 3.79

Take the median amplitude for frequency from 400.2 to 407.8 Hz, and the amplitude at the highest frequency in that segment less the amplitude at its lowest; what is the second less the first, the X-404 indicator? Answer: -15.4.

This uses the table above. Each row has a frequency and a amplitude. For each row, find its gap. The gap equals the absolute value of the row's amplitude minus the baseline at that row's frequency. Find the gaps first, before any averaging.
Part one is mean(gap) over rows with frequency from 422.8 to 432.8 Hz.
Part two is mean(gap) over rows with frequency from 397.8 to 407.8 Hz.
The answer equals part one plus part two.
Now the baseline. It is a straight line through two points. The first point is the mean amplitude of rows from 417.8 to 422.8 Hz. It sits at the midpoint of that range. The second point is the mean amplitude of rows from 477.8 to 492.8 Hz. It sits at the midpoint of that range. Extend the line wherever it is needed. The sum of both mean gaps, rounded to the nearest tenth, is 1.0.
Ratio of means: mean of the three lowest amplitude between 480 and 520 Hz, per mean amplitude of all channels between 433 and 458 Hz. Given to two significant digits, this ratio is 0.60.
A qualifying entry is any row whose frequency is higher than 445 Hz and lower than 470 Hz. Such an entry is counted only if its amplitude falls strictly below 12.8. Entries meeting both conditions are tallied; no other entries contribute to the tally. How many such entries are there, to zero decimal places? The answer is 5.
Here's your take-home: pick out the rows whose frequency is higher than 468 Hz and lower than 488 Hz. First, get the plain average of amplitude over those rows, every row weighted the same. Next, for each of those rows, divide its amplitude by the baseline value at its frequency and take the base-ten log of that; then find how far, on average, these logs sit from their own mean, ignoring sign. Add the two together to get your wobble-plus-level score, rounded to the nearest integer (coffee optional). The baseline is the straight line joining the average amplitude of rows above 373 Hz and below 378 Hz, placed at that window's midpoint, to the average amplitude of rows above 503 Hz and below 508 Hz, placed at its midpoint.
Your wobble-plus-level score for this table 10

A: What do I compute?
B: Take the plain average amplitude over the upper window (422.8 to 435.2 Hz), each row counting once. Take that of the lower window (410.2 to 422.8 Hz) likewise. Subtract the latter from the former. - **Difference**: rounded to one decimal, 0.1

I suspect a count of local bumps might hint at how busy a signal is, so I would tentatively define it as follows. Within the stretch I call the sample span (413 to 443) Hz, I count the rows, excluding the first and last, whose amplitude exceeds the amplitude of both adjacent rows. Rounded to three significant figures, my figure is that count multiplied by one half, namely 1.50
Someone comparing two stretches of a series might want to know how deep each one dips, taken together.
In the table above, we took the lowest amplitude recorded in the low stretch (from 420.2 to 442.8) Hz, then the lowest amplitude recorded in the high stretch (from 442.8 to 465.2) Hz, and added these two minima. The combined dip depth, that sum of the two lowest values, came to 25.0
